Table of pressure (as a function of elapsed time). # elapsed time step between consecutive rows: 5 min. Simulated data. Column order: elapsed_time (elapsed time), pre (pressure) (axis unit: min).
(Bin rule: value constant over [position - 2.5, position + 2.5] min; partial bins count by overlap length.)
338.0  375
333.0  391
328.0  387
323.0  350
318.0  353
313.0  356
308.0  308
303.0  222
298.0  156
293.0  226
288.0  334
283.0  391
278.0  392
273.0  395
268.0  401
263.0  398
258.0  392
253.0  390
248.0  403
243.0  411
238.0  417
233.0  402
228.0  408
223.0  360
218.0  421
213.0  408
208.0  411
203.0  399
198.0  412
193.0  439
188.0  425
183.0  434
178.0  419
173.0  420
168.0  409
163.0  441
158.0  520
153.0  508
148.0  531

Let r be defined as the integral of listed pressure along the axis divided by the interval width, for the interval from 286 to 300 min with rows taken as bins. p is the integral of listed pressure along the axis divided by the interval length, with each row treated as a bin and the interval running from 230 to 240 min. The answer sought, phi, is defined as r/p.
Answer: 0.6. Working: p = 409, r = 238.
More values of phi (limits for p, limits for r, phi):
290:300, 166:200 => 2.1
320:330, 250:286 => 1.1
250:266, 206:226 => 1.0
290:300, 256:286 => 2.0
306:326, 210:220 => 1.2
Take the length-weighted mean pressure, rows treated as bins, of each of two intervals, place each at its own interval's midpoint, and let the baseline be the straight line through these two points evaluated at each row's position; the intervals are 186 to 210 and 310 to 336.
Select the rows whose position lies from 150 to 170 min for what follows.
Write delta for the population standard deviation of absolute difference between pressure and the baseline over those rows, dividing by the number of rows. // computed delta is 33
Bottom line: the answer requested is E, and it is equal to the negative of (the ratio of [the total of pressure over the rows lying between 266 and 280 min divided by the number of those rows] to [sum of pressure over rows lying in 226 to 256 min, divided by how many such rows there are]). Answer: -0.98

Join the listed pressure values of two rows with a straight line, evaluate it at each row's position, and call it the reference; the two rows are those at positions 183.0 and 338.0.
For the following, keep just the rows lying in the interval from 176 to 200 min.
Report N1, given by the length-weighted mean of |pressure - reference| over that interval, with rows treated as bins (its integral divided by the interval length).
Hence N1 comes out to 10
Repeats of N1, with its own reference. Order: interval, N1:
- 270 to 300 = 75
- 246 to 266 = 11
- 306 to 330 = 35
